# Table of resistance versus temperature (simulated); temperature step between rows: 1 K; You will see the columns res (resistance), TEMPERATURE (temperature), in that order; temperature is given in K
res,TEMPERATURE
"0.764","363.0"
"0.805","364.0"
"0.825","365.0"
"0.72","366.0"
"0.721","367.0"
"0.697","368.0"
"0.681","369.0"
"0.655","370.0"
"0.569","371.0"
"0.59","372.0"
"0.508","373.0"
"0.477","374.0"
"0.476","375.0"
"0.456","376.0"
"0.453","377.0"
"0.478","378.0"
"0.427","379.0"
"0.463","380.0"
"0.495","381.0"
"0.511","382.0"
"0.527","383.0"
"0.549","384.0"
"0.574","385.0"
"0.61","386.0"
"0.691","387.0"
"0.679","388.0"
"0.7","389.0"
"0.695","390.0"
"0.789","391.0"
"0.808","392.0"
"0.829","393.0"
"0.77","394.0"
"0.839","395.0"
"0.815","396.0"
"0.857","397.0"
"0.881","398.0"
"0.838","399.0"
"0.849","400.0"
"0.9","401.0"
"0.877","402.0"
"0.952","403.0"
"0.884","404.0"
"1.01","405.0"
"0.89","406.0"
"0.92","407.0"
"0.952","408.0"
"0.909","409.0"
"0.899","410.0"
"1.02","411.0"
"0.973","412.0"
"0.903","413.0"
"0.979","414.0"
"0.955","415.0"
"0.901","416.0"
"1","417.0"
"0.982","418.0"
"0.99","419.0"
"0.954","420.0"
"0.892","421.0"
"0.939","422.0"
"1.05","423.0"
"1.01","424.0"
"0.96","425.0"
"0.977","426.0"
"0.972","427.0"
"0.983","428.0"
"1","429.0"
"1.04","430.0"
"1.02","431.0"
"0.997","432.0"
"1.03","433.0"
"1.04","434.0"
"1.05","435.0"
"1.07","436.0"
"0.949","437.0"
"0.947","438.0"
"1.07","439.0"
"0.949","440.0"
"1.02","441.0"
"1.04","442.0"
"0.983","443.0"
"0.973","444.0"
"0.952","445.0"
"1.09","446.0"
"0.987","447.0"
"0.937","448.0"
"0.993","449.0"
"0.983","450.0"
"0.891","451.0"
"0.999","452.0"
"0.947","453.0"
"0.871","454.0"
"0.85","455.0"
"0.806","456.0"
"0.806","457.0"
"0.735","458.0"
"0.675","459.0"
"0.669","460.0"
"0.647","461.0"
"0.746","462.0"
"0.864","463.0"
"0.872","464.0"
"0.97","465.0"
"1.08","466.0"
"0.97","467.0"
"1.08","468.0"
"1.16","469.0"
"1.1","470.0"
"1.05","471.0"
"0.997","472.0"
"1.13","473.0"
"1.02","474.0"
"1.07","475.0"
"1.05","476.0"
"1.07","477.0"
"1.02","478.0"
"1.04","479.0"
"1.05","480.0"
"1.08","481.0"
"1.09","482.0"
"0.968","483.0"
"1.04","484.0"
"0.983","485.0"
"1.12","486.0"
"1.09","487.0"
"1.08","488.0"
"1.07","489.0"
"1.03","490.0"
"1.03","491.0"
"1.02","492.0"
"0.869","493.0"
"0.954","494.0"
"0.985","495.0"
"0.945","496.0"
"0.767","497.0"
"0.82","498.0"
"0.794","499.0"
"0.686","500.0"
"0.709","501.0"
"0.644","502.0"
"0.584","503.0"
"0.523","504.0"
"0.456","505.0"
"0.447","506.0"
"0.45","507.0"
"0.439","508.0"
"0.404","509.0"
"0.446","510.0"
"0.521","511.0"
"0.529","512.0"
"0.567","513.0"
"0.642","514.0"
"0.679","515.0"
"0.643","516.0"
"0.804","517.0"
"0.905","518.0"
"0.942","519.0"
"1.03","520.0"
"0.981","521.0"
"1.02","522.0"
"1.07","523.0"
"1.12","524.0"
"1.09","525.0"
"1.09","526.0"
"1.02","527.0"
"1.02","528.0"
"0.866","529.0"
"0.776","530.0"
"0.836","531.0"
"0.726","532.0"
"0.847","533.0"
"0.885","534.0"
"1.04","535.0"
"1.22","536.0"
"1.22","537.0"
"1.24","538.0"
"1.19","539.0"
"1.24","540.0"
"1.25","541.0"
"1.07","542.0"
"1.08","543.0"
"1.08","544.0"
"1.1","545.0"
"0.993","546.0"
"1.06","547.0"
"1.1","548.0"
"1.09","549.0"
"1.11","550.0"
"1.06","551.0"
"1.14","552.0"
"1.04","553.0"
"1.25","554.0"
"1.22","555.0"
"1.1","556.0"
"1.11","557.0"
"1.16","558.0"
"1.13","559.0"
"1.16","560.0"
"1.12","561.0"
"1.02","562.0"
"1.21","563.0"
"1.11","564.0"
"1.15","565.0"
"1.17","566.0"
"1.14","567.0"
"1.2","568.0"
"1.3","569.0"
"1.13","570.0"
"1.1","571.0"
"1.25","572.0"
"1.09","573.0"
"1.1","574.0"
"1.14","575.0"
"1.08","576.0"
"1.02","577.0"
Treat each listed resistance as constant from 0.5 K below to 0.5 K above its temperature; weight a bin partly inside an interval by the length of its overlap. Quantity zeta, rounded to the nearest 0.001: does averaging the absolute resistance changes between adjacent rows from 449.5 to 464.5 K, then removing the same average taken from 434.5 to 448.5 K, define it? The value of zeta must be -0.010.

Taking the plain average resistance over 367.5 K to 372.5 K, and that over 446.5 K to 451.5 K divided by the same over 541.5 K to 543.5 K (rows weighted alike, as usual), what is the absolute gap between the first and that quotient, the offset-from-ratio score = 0.25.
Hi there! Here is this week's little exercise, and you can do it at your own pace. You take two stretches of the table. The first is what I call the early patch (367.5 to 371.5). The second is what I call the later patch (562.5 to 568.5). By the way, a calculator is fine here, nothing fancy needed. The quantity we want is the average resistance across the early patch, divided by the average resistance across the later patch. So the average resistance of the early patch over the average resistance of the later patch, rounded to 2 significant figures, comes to 0.56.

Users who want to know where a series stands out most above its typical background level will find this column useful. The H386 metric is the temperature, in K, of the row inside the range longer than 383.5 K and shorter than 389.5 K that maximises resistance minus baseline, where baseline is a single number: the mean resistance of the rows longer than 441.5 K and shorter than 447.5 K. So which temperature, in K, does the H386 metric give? 389.0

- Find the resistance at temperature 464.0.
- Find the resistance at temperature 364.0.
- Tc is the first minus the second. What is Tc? 0.07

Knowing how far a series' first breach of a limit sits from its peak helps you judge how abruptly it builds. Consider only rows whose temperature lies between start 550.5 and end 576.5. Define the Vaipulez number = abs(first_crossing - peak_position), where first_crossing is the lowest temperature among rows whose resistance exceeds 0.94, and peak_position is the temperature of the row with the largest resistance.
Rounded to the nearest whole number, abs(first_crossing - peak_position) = 18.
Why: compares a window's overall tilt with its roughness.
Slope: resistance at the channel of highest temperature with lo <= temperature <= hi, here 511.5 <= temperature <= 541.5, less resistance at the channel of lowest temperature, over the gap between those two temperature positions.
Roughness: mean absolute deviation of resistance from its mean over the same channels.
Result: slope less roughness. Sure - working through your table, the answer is -0.152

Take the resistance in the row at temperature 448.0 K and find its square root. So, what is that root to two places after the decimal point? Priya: 0.97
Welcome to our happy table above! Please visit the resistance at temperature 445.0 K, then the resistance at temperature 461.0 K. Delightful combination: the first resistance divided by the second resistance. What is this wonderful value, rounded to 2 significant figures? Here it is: 1.5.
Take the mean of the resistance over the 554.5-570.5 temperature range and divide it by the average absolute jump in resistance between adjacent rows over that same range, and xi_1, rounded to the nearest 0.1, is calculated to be 15.9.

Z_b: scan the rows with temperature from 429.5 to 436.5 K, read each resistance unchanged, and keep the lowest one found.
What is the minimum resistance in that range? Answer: 0.997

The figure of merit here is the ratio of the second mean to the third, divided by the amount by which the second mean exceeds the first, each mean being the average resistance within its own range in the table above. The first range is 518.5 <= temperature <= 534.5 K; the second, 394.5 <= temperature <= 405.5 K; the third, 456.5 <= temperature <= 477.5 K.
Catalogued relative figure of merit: -12.4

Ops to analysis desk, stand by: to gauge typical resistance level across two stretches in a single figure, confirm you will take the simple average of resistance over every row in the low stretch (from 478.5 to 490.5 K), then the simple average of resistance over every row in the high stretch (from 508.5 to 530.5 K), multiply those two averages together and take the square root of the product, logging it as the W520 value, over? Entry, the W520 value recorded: 0.93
